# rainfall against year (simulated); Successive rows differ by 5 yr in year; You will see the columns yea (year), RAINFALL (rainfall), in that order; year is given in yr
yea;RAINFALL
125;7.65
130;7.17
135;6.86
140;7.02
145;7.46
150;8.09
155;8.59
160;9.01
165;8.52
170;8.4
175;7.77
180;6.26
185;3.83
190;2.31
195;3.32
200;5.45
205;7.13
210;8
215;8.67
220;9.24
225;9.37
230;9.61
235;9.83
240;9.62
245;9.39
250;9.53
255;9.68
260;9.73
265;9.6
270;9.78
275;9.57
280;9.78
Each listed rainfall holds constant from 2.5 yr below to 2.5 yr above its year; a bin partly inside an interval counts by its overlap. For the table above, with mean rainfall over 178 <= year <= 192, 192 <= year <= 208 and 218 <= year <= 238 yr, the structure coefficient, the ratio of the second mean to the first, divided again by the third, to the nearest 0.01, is 0.13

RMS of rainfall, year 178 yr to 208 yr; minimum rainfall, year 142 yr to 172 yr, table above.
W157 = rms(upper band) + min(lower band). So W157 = 12.5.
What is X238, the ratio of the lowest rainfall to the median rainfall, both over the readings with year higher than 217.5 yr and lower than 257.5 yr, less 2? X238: -1.0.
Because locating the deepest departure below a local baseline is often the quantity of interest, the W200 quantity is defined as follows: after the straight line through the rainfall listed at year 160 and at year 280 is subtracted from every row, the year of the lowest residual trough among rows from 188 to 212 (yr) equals 190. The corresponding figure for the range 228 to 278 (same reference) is 275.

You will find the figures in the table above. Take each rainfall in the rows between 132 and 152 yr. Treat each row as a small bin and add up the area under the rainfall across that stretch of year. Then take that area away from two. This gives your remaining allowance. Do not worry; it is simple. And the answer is -145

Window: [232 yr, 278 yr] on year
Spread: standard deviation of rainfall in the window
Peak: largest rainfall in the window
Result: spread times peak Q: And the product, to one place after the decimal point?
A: 1.3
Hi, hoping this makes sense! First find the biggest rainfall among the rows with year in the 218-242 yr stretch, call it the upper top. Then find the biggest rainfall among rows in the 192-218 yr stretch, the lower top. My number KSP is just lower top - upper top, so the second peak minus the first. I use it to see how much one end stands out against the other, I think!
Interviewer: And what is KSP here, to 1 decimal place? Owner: -1.2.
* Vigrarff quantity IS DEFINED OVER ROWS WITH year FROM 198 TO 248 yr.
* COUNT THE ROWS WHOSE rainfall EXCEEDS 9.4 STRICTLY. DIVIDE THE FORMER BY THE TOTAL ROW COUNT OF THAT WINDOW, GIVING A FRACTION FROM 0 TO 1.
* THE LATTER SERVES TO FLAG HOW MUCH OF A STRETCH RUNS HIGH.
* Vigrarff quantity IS 0.30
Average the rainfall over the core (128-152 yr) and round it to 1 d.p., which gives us 7.3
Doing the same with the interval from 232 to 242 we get 9.7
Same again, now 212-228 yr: 9.1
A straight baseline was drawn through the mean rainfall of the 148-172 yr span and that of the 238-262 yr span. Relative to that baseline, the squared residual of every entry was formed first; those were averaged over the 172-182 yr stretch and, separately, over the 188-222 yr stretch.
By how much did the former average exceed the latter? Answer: -9.7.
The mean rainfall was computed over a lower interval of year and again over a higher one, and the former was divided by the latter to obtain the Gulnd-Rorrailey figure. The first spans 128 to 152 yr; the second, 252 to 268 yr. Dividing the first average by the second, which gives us 0.76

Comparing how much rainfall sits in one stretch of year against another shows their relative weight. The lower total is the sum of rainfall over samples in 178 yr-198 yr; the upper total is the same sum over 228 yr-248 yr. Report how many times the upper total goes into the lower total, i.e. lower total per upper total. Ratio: 0.41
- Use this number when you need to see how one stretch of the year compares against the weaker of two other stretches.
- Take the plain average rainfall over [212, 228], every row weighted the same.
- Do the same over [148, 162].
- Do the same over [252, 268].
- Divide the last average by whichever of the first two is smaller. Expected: 1.1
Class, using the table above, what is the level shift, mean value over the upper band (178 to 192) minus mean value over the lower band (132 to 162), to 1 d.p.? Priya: -3.7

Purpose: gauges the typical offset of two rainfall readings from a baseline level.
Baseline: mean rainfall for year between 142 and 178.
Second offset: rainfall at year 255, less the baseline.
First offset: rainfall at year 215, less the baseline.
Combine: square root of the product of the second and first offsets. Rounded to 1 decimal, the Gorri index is 0.8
